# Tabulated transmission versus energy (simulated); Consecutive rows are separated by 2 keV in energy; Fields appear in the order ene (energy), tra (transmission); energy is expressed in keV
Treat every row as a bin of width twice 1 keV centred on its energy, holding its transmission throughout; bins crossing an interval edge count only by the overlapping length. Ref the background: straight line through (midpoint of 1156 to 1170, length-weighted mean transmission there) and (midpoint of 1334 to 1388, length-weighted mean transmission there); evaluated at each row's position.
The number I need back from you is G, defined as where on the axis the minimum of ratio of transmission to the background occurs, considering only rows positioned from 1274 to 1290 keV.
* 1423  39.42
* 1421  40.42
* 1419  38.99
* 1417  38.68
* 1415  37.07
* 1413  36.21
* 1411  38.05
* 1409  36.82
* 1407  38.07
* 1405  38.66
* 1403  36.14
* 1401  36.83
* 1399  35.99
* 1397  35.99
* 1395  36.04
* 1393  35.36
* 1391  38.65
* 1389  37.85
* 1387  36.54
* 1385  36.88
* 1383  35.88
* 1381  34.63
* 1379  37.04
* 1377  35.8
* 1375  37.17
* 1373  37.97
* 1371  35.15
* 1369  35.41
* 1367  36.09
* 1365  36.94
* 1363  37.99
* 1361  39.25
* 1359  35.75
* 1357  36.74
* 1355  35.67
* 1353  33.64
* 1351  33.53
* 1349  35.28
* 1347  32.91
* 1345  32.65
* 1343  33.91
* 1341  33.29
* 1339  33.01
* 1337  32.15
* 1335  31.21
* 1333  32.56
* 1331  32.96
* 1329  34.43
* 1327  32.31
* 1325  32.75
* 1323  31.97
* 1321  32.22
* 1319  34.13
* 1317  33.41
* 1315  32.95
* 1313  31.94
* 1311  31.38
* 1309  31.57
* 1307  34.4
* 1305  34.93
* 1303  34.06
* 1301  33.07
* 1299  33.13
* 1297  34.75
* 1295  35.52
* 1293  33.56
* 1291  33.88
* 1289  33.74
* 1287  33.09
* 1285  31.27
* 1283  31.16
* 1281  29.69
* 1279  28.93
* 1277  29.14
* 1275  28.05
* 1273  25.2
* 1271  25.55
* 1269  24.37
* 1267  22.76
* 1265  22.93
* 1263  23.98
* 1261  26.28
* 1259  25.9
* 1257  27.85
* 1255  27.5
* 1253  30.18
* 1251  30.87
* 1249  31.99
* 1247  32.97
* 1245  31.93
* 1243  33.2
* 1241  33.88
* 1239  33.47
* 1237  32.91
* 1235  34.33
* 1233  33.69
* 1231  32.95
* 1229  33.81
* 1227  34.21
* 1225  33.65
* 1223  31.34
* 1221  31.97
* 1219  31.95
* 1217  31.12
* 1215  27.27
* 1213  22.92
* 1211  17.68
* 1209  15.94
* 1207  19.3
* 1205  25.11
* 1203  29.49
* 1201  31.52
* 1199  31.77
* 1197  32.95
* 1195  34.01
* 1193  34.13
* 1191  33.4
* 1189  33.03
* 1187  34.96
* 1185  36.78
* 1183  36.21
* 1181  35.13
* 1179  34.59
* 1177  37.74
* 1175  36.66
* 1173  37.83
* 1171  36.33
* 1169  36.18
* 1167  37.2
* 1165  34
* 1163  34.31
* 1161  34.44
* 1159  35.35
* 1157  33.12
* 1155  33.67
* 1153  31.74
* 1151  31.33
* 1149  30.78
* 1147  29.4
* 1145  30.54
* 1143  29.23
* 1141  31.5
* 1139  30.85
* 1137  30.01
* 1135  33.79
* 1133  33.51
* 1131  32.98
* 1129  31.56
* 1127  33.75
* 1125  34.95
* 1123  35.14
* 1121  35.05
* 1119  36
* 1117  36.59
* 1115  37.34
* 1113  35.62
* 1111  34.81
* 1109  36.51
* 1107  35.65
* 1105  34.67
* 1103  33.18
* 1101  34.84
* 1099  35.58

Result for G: 1275 keV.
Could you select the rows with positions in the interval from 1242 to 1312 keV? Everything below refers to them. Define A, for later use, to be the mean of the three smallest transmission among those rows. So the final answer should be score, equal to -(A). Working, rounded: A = 23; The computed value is -23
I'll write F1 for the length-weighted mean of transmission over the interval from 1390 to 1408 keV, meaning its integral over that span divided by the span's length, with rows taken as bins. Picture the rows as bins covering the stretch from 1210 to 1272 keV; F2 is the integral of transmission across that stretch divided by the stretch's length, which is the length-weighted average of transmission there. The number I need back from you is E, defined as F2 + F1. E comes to 66.4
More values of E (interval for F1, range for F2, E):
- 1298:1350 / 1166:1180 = 69.7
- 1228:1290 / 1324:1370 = 64.2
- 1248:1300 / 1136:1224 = 61.0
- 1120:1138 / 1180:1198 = 67.9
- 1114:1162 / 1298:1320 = 66.2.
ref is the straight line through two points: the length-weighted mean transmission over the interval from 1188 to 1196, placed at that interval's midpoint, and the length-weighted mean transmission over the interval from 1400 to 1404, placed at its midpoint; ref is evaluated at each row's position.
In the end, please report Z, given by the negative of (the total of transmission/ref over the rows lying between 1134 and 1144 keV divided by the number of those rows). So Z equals -0.94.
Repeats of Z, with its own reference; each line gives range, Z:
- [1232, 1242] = -0.98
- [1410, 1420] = -1.03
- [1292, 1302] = -0.97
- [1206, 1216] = -0.61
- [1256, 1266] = -0.73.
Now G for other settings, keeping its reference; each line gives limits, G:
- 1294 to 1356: 1335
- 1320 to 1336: 1335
